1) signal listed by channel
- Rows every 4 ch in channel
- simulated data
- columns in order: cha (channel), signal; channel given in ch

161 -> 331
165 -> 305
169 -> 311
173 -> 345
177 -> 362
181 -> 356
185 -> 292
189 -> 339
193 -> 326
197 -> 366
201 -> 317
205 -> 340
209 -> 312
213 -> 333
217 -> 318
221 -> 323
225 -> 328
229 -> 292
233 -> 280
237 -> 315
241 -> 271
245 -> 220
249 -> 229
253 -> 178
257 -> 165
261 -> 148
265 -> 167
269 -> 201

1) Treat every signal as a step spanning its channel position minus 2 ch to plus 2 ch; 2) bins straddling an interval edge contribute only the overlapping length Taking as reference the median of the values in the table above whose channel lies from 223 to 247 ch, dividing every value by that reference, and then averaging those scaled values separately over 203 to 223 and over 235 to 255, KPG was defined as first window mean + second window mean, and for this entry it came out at 1.99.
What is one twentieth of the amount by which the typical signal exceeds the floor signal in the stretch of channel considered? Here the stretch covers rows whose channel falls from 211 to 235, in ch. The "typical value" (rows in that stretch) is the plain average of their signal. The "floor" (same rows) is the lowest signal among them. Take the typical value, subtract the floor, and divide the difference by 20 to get 1.62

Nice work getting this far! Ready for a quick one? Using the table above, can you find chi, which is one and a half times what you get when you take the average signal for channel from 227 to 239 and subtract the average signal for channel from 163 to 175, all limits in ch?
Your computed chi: -37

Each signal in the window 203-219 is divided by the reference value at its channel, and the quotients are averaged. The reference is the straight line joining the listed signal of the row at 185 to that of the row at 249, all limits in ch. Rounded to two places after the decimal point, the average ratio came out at 1.22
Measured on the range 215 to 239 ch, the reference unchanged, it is 1.23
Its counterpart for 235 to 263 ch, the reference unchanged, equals 0.95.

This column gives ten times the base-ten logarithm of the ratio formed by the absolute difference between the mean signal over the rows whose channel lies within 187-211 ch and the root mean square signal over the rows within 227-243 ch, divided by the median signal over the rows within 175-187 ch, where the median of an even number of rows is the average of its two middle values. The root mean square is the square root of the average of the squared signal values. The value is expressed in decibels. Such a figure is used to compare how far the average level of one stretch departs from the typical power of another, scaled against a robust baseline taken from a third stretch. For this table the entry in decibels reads -9.1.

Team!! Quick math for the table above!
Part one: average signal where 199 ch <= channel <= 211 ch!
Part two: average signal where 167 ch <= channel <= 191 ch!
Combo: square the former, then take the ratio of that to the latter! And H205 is 312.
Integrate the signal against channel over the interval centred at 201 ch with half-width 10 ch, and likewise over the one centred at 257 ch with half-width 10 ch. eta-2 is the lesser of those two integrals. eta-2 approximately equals 3548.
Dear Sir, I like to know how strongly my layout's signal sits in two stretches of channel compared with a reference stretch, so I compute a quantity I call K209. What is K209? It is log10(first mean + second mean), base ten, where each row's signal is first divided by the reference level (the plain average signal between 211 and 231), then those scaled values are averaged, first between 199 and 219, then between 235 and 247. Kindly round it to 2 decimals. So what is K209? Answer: 0.27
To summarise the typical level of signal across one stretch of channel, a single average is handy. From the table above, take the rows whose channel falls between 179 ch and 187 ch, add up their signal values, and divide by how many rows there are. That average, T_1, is 324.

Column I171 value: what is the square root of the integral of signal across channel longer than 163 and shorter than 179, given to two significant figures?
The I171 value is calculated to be 73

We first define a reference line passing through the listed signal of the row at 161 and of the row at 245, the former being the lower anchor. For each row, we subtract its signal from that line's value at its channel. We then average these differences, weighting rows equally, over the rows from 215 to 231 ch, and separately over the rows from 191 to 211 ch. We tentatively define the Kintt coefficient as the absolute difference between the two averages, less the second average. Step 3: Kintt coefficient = 66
